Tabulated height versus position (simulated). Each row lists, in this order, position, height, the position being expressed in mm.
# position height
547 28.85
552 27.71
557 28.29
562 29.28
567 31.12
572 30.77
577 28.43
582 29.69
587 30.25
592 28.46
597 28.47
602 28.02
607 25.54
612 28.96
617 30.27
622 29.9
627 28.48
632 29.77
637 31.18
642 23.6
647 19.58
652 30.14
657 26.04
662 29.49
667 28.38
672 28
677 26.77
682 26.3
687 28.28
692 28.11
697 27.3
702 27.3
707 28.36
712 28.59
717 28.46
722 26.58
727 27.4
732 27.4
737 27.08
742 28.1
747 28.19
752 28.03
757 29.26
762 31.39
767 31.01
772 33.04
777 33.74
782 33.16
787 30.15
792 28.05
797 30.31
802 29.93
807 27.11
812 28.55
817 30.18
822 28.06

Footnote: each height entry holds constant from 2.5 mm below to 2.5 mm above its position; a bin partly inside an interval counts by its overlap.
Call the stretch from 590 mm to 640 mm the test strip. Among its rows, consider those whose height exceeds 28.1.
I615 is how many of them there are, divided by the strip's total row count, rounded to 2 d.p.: 0.80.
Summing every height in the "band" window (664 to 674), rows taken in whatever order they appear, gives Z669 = 56.4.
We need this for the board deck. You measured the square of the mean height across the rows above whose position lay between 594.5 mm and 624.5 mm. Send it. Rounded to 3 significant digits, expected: 814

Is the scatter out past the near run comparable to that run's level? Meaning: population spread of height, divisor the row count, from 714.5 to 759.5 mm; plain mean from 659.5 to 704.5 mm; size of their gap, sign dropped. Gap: 27.0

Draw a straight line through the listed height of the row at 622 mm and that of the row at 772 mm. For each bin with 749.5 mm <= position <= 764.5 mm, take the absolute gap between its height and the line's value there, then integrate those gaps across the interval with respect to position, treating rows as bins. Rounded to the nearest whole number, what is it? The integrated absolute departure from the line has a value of 47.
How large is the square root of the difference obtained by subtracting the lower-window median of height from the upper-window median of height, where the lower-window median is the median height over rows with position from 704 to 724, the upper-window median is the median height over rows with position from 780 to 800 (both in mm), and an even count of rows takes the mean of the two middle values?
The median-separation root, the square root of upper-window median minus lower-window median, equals 1.35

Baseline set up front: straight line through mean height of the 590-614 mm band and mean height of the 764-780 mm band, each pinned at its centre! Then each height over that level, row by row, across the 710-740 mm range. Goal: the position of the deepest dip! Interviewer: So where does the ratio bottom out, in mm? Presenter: 722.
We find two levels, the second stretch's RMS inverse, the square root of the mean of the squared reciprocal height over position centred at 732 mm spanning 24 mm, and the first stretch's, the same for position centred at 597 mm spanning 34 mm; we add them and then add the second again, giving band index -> 0.109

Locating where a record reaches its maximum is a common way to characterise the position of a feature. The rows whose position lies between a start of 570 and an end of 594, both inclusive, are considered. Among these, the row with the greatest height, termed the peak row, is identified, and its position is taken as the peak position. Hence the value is 572 mm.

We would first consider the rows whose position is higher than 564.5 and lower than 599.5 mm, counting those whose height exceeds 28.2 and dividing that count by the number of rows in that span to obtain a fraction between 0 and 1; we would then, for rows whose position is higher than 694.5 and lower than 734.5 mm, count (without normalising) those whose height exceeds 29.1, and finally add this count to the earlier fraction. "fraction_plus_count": 1.0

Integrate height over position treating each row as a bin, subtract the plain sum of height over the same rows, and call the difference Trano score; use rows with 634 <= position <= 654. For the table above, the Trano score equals 418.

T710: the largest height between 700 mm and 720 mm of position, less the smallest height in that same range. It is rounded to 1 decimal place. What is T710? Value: 1.3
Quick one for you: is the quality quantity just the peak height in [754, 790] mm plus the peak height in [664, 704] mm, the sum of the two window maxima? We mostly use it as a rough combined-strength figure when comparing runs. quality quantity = 62.1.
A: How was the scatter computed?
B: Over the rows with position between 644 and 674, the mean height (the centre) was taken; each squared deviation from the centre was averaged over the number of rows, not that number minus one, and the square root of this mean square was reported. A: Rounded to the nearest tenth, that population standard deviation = 3.5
